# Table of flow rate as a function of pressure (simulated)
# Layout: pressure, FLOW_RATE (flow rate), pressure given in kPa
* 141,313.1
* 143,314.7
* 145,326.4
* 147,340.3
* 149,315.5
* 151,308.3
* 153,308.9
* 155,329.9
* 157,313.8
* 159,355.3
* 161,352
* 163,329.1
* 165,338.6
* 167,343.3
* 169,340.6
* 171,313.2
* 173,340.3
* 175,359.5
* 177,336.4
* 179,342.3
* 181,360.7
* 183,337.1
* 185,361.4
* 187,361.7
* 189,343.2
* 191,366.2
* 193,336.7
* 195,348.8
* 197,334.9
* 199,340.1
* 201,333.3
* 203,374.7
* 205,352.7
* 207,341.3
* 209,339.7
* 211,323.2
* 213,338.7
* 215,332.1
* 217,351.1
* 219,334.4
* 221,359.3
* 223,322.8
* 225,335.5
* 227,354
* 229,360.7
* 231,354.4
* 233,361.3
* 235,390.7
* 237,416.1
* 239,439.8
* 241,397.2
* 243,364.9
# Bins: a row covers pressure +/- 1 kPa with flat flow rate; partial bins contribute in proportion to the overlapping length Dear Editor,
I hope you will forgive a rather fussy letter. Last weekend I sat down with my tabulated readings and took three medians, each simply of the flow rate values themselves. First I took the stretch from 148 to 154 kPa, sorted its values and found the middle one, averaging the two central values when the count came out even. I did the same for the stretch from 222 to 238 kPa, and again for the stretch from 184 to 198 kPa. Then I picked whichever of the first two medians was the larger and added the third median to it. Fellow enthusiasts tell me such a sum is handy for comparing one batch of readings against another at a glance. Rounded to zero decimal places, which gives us 706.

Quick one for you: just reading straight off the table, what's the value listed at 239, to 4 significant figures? 439.8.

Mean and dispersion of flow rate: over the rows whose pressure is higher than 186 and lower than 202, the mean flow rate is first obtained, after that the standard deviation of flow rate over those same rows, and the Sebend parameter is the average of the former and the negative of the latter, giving 167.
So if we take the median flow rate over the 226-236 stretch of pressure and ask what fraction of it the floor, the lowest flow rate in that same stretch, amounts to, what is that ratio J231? 0.981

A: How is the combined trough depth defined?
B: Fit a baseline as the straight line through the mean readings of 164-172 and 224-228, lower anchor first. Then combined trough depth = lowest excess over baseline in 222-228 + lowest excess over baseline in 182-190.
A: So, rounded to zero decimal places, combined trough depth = -21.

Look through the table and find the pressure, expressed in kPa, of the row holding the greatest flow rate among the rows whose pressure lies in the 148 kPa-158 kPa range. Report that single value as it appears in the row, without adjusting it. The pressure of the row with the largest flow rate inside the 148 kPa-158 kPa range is 155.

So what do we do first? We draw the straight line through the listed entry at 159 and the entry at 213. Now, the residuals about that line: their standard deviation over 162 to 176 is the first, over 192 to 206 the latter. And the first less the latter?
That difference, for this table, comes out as -1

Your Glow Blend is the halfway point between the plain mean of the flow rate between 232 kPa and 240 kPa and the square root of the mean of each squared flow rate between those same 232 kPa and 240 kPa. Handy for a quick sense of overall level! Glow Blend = 403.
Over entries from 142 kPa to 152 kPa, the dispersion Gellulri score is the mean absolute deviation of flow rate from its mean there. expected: 9.8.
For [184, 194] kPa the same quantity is 11.1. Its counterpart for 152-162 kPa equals 17.3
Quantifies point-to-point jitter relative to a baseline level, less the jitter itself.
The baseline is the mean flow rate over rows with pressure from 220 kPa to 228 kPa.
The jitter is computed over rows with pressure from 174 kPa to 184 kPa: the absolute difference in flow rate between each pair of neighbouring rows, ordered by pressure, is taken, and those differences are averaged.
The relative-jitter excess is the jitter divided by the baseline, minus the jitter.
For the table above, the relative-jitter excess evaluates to -17.7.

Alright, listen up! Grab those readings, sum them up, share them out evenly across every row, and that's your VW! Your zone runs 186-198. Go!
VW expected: 349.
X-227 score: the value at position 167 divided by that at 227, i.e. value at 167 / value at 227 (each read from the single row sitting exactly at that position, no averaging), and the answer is 0.97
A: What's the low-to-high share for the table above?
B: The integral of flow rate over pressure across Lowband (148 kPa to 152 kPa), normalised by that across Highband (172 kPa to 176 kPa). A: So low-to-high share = 0.89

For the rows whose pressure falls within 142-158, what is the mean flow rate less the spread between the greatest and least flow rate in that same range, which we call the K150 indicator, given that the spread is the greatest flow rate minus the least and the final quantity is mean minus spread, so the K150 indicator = 288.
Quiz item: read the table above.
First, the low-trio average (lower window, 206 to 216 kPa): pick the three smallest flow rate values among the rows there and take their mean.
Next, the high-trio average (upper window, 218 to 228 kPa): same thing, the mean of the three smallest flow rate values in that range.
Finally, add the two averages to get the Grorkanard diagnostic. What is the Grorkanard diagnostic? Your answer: 662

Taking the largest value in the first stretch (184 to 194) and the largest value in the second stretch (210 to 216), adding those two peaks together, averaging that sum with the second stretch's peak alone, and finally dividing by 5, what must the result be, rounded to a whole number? 104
